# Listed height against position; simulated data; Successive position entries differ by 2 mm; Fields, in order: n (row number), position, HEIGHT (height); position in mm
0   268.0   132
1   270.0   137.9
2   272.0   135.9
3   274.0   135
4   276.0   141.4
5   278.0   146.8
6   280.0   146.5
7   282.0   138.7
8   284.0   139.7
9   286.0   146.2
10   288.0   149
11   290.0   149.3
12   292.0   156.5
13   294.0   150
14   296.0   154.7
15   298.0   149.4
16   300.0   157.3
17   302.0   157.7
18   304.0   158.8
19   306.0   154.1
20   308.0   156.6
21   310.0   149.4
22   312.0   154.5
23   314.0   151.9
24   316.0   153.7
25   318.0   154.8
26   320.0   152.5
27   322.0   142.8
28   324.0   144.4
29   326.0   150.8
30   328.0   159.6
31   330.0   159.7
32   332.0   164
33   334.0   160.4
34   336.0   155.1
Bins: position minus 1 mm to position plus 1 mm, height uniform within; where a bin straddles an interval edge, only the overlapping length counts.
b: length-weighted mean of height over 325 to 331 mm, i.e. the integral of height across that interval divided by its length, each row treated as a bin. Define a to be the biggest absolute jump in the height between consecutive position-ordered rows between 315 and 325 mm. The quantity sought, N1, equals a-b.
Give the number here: -147.0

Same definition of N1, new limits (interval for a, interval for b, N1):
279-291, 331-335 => -154.4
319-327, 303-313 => -145.0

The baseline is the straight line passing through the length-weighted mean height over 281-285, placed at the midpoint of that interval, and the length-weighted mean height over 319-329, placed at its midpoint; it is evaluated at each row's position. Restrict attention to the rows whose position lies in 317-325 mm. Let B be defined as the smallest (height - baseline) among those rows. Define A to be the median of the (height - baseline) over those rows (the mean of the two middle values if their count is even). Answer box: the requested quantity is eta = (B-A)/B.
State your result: 0.8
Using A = -1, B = -7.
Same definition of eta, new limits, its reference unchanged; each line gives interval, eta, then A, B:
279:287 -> 14.6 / 3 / 0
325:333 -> -32.0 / 8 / 0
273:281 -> 4.3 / 6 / -2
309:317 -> -0.7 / 5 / 3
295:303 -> -1.0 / 13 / 6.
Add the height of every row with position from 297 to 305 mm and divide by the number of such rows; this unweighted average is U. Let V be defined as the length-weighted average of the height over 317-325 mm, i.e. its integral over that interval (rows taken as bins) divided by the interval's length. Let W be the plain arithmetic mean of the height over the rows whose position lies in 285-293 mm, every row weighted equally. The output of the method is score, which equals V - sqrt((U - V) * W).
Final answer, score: 116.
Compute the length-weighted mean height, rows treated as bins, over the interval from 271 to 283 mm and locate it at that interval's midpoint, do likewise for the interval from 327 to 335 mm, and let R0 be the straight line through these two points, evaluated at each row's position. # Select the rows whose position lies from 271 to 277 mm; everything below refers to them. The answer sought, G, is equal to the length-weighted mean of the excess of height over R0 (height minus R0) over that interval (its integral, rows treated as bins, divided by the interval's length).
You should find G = -2.2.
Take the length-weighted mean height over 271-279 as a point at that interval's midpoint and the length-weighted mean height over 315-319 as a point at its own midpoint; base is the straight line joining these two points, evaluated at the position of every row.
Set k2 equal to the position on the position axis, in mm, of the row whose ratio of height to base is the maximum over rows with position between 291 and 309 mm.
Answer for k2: 292.0 mm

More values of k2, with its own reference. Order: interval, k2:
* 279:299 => 292.0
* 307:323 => 308.0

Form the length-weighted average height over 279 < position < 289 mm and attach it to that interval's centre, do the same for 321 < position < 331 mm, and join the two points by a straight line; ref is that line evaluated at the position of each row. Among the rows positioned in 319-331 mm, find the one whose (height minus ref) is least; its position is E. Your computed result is 322.0 mm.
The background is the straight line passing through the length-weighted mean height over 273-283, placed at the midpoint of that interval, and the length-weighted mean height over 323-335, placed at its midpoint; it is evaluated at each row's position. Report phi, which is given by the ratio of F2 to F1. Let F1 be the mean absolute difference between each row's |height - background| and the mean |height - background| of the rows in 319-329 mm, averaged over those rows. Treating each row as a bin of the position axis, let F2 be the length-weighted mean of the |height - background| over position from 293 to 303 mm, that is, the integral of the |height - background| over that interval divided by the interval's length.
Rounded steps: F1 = 3.8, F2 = 6.3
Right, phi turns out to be 1.7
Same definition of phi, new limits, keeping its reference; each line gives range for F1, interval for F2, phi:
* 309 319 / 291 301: 9.9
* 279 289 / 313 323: 5.0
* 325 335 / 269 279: 2.4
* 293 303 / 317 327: 2.1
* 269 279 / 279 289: 1.9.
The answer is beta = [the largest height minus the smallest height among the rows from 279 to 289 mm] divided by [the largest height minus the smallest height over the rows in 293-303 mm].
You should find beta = 1.2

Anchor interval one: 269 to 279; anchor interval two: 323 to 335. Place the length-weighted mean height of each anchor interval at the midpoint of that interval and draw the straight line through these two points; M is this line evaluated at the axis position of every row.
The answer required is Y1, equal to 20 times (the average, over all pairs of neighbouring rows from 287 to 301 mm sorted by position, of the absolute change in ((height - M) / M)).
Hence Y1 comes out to 0.7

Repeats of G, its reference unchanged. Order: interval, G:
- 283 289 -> 0.9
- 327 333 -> 0.5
